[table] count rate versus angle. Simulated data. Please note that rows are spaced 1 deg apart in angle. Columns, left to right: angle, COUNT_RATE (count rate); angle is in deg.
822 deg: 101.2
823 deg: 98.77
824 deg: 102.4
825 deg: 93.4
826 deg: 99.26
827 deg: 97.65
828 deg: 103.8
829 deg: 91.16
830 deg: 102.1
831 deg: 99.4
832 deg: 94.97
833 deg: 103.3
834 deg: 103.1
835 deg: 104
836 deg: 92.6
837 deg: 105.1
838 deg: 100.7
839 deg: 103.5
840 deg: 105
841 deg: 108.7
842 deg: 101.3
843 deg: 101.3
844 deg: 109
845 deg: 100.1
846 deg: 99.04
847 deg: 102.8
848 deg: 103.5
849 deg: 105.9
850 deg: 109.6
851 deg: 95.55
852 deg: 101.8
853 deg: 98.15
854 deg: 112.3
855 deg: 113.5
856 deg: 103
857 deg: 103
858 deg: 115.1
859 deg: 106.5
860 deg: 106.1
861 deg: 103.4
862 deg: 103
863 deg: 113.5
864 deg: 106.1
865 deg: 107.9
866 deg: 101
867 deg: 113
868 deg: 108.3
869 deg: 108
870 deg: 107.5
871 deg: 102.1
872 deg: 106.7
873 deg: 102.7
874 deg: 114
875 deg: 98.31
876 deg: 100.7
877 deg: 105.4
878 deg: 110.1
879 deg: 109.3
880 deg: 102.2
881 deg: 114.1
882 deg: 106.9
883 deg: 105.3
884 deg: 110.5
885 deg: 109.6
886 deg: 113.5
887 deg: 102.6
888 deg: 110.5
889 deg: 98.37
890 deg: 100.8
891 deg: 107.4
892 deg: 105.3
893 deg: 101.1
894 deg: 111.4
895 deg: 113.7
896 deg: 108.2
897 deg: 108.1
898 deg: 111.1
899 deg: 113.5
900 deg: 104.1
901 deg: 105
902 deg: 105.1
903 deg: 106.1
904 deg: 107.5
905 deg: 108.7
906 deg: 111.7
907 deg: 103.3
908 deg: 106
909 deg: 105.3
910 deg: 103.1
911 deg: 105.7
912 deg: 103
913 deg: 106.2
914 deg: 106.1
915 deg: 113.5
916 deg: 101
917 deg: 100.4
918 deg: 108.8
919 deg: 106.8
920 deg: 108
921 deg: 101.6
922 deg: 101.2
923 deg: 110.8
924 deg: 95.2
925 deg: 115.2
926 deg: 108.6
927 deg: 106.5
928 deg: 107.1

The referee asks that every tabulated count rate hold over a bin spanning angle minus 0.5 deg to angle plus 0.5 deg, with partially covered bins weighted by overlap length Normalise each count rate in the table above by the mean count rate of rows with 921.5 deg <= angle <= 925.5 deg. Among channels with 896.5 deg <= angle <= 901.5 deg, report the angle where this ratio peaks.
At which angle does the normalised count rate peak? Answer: 899 deg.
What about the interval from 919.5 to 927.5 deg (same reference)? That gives 925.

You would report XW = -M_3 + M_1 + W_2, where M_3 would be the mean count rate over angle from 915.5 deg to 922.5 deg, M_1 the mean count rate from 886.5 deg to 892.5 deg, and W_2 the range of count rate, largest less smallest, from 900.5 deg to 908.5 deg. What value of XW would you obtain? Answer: 8.6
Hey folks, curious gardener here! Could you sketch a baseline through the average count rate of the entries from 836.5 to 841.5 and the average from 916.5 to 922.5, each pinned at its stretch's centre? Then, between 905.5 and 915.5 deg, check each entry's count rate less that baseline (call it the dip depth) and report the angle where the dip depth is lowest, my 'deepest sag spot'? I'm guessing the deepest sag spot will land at 912 deg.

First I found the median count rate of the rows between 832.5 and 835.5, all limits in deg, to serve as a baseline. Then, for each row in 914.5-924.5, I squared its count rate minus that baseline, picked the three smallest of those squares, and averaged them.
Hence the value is 4.2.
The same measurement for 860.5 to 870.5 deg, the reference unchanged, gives 1.8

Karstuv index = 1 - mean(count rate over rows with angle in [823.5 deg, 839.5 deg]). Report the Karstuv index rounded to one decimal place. -98.8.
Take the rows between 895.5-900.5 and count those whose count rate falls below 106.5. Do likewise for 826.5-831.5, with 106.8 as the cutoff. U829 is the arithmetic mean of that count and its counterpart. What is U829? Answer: 3.0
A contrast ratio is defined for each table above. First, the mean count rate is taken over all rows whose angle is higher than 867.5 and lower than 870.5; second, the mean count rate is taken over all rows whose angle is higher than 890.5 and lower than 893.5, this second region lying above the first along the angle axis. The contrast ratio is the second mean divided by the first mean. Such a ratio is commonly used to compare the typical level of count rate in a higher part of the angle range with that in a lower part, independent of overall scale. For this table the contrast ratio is 0.97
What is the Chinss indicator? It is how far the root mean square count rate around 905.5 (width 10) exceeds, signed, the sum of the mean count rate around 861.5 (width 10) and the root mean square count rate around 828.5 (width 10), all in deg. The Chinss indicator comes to -99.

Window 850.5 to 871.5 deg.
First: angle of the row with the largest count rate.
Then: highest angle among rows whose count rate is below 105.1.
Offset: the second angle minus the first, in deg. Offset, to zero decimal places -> 13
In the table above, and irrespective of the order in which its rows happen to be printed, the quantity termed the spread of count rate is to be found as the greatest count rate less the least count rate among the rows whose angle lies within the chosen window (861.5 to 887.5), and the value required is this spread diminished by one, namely 14.8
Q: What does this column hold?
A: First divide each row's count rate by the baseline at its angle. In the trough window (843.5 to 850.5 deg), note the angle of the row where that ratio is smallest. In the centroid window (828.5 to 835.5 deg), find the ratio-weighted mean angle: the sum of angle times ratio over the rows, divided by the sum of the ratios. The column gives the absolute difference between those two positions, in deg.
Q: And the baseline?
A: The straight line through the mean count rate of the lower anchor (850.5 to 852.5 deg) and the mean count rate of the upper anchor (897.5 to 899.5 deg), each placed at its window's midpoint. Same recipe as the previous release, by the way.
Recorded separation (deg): 13.9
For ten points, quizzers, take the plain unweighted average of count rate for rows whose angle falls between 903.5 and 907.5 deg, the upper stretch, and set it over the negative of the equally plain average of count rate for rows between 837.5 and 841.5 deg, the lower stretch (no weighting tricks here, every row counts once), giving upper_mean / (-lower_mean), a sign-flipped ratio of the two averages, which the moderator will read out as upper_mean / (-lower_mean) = -1.03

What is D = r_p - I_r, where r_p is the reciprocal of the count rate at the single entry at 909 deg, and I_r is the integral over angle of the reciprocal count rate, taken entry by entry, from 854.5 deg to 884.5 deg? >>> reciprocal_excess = -0.27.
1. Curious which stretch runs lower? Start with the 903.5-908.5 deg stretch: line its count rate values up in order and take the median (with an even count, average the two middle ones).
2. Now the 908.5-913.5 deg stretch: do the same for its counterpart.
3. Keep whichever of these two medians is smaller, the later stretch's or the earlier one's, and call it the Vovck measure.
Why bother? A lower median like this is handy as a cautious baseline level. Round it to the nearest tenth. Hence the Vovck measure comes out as 105.3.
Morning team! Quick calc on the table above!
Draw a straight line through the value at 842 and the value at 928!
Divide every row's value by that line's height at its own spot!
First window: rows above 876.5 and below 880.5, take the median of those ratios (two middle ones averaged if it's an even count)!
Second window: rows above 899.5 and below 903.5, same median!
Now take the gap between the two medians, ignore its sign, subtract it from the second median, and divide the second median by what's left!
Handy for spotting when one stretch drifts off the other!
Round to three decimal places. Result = 1.039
